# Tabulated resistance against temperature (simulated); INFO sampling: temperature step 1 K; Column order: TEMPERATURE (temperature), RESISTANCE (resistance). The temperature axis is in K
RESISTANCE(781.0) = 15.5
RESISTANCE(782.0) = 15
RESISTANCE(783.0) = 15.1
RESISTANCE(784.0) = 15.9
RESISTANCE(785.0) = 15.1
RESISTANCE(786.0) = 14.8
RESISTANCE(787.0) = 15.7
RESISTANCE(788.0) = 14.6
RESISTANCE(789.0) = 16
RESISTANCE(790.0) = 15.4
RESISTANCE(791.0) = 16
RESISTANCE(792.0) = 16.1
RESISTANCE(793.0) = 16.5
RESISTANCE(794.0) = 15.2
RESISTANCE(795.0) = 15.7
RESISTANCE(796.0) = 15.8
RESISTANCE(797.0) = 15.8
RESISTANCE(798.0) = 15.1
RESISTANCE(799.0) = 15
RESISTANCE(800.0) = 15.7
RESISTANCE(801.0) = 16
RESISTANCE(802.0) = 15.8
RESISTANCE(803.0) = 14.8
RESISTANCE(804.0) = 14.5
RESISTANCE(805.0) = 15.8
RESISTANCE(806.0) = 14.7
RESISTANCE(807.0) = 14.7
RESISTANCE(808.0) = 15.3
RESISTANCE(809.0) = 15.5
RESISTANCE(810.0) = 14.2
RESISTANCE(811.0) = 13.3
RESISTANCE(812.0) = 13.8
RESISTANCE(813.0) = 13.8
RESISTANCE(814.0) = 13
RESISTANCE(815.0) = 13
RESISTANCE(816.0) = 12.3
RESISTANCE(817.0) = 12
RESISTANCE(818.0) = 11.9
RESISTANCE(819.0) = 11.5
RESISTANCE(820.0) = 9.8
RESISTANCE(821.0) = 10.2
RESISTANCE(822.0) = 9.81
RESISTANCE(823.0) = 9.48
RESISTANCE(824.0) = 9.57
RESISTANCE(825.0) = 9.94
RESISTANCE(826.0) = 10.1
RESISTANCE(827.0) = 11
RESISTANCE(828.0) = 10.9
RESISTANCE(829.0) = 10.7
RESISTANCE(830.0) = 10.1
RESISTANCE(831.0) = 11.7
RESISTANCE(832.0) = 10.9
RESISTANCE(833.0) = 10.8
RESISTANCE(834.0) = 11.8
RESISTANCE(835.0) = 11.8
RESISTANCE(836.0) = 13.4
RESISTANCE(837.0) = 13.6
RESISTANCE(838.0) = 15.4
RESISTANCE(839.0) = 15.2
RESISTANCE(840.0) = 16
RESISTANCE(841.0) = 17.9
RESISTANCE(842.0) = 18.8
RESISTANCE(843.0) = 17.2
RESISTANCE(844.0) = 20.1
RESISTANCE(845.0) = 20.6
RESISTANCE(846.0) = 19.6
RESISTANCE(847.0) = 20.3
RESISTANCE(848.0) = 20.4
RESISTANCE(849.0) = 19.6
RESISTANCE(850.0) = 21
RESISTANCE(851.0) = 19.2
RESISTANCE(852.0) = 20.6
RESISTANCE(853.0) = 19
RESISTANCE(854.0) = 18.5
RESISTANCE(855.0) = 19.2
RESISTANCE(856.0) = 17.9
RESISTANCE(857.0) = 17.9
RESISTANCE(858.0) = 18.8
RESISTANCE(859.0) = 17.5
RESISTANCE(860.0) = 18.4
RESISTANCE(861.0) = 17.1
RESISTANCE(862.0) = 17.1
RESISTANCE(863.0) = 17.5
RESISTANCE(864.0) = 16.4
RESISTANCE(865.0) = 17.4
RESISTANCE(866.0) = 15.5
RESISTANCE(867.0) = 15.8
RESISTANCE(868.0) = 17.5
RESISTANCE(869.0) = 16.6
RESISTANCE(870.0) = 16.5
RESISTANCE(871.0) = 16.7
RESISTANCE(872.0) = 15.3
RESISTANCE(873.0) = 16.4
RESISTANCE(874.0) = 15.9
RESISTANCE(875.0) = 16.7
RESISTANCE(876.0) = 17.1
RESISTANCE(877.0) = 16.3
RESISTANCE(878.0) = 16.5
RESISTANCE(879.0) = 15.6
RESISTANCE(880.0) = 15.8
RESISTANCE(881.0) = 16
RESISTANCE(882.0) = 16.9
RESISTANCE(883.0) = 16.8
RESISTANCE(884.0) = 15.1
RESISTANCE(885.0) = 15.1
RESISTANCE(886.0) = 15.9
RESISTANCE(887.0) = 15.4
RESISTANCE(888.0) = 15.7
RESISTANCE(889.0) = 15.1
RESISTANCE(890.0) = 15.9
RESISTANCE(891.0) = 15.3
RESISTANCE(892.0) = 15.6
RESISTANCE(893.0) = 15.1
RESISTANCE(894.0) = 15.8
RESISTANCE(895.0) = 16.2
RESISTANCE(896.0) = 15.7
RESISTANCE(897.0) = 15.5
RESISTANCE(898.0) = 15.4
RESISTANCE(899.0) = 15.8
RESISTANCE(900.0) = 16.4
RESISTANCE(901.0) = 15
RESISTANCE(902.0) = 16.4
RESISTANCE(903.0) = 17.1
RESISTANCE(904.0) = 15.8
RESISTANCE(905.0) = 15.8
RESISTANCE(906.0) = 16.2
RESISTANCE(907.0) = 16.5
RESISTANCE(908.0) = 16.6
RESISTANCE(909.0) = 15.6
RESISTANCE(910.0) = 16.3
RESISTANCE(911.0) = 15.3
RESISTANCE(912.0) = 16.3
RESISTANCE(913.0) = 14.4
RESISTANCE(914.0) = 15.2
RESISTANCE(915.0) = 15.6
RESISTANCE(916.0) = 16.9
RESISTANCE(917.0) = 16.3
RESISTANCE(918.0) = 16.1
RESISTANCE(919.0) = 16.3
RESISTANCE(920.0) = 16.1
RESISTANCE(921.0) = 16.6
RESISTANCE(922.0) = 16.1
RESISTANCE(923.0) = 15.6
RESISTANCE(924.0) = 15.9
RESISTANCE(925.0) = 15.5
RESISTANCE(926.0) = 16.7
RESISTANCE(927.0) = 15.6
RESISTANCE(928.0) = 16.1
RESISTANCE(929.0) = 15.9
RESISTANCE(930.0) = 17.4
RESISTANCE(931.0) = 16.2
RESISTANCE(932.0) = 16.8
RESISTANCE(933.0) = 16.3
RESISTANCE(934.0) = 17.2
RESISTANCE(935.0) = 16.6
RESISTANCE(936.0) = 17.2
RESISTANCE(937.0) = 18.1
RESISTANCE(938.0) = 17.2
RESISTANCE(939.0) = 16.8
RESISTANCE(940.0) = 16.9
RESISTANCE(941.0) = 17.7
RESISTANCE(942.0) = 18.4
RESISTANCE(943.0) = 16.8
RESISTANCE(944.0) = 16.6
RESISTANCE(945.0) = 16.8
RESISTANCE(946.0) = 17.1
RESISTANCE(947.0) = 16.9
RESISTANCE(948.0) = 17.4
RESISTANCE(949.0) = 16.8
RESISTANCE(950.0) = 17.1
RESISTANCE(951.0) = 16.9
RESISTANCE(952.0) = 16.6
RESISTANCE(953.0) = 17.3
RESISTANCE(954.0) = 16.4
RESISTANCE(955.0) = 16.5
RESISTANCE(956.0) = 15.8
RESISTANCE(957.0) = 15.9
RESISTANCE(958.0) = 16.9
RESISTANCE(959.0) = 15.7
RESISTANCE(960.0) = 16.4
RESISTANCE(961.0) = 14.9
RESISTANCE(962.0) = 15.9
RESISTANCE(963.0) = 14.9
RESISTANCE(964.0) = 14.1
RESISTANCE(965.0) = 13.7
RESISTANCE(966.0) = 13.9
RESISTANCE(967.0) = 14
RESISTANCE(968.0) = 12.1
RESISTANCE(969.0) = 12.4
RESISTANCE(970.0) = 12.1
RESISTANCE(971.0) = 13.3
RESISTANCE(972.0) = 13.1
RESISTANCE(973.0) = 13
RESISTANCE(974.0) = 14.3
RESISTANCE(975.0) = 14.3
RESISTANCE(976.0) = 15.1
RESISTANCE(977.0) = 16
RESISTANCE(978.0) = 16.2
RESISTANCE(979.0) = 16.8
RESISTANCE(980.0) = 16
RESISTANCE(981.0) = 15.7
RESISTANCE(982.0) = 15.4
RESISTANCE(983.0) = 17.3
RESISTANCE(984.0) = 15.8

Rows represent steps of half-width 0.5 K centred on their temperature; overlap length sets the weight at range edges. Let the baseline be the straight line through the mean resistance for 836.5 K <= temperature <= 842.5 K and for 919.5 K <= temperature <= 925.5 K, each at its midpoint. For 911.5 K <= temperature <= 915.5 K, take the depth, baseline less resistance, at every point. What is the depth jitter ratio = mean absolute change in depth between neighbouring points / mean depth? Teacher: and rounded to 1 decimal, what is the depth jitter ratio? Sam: 1.7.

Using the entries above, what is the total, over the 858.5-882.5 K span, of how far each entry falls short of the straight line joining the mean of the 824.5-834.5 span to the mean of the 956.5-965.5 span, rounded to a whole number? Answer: -105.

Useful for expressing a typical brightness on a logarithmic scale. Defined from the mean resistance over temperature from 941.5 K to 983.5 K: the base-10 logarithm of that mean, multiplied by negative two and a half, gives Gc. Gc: -2.98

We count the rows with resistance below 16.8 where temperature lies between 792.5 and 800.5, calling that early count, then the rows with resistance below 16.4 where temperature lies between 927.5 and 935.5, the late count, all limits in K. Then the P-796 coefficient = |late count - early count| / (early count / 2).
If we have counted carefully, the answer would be 1.0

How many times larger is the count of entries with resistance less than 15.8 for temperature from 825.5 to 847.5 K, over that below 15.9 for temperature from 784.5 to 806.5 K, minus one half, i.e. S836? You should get 0.3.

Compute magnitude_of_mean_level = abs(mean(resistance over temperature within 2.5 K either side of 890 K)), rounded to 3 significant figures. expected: 15.5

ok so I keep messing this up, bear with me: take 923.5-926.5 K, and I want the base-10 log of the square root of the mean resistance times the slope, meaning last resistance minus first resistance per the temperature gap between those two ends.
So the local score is 0.40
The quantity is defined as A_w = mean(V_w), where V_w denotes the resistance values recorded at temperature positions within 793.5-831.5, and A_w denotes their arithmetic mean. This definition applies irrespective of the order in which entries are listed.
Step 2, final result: 13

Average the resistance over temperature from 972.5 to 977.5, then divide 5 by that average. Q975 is 0.34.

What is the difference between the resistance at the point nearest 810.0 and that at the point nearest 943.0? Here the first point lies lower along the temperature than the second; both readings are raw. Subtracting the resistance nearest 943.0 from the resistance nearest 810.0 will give -2.6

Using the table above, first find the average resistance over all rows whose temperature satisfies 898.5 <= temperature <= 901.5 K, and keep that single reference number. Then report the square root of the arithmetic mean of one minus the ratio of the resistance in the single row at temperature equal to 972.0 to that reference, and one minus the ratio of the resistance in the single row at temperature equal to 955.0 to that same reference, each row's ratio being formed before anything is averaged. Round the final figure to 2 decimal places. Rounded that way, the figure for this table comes 0.24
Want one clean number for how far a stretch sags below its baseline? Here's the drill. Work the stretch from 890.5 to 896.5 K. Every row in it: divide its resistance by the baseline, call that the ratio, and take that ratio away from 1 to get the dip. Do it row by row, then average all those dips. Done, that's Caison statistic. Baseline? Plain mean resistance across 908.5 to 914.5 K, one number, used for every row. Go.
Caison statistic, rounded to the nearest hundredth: -0.01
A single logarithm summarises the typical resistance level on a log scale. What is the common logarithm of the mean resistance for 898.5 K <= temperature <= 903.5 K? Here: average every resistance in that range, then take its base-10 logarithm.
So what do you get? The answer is 1.21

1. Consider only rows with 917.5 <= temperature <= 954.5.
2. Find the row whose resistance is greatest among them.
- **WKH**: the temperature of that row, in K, 942.0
